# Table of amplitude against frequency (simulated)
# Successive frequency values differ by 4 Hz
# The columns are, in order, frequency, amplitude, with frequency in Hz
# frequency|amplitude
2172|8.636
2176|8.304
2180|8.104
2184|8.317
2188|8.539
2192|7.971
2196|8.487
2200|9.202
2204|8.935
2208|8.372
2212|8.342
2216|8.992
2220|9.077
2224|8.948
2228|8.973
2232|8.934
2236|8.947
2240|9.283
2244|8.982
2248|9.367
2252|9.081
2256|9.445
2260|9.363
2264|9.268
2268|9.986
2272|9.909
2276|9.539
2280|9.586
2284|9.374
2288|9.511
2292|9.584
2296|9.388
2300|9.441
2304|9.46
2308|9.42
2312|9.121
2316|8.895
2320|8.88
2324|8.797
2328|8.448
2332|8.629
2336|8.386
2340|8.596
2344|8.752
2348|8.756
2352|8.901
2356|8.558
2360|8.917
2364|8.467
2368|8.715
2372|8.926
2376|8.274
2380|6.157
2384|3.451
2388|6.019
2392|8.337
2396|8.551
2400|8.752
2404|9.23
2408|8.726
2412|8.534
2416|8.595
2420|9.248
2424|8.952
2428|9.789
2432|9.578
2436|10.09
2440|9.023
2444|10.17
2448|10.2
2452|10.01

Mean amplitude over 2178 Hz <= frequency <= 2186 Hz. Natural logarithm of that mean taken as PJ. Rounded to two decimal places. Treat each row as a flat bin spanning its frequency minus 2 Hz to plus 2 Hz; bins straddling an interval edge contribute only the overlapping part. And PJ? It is 2.11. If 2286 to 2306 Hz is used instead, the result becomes 2.25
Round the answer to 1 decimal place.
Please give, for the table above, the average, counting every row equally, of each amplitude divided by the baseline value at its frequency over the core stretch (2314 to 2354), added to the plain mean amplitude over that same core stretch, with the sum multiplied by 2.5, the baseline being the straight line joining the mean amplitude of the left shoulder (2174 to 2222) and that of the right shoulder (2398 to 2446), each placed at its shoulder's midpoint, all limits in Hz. 24.2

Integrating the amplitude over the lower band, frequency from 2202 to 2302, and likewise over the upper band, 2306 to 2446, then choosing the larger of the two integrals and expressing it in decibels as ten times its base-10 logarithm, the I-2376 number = 30.8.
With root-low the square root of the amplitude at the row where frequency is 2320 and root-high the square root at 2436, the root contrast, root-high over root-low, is 1.07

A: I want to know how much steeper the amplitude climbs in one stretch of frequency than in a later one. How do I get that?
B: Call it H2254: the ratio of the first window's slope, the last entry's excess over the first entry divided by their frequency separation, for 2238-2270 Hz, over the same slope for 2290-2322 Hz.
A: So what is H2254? -1.0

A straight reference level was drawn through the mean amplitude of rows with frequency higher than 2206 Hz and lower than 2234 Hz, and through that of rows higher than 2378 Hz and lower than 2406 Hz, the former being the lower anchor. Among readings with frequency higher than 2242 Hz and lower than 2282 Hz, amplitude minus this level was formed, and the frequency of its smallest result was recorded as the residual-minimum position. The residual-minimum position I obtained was 2244 Hz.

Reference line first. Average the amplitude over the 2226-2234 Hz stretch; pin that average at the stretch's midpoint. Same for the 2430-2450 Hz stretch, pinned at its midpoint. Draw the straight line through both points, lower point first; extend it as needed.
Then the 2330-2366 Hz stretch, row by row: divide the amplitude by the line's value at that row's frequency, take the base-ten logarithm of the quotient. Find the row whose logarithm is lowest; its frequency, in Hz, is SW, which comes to 2364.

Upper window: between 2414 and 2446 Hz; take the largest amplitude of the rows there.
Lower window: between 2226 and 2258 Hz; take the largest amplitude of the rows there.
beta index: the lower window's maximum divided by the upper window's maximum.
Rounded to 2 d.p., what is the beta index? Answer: 0.93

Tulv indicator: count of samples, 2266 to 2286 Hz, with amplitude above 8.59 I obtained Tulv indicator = 5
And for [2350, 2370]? 3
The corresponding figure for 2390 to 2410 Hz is 3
